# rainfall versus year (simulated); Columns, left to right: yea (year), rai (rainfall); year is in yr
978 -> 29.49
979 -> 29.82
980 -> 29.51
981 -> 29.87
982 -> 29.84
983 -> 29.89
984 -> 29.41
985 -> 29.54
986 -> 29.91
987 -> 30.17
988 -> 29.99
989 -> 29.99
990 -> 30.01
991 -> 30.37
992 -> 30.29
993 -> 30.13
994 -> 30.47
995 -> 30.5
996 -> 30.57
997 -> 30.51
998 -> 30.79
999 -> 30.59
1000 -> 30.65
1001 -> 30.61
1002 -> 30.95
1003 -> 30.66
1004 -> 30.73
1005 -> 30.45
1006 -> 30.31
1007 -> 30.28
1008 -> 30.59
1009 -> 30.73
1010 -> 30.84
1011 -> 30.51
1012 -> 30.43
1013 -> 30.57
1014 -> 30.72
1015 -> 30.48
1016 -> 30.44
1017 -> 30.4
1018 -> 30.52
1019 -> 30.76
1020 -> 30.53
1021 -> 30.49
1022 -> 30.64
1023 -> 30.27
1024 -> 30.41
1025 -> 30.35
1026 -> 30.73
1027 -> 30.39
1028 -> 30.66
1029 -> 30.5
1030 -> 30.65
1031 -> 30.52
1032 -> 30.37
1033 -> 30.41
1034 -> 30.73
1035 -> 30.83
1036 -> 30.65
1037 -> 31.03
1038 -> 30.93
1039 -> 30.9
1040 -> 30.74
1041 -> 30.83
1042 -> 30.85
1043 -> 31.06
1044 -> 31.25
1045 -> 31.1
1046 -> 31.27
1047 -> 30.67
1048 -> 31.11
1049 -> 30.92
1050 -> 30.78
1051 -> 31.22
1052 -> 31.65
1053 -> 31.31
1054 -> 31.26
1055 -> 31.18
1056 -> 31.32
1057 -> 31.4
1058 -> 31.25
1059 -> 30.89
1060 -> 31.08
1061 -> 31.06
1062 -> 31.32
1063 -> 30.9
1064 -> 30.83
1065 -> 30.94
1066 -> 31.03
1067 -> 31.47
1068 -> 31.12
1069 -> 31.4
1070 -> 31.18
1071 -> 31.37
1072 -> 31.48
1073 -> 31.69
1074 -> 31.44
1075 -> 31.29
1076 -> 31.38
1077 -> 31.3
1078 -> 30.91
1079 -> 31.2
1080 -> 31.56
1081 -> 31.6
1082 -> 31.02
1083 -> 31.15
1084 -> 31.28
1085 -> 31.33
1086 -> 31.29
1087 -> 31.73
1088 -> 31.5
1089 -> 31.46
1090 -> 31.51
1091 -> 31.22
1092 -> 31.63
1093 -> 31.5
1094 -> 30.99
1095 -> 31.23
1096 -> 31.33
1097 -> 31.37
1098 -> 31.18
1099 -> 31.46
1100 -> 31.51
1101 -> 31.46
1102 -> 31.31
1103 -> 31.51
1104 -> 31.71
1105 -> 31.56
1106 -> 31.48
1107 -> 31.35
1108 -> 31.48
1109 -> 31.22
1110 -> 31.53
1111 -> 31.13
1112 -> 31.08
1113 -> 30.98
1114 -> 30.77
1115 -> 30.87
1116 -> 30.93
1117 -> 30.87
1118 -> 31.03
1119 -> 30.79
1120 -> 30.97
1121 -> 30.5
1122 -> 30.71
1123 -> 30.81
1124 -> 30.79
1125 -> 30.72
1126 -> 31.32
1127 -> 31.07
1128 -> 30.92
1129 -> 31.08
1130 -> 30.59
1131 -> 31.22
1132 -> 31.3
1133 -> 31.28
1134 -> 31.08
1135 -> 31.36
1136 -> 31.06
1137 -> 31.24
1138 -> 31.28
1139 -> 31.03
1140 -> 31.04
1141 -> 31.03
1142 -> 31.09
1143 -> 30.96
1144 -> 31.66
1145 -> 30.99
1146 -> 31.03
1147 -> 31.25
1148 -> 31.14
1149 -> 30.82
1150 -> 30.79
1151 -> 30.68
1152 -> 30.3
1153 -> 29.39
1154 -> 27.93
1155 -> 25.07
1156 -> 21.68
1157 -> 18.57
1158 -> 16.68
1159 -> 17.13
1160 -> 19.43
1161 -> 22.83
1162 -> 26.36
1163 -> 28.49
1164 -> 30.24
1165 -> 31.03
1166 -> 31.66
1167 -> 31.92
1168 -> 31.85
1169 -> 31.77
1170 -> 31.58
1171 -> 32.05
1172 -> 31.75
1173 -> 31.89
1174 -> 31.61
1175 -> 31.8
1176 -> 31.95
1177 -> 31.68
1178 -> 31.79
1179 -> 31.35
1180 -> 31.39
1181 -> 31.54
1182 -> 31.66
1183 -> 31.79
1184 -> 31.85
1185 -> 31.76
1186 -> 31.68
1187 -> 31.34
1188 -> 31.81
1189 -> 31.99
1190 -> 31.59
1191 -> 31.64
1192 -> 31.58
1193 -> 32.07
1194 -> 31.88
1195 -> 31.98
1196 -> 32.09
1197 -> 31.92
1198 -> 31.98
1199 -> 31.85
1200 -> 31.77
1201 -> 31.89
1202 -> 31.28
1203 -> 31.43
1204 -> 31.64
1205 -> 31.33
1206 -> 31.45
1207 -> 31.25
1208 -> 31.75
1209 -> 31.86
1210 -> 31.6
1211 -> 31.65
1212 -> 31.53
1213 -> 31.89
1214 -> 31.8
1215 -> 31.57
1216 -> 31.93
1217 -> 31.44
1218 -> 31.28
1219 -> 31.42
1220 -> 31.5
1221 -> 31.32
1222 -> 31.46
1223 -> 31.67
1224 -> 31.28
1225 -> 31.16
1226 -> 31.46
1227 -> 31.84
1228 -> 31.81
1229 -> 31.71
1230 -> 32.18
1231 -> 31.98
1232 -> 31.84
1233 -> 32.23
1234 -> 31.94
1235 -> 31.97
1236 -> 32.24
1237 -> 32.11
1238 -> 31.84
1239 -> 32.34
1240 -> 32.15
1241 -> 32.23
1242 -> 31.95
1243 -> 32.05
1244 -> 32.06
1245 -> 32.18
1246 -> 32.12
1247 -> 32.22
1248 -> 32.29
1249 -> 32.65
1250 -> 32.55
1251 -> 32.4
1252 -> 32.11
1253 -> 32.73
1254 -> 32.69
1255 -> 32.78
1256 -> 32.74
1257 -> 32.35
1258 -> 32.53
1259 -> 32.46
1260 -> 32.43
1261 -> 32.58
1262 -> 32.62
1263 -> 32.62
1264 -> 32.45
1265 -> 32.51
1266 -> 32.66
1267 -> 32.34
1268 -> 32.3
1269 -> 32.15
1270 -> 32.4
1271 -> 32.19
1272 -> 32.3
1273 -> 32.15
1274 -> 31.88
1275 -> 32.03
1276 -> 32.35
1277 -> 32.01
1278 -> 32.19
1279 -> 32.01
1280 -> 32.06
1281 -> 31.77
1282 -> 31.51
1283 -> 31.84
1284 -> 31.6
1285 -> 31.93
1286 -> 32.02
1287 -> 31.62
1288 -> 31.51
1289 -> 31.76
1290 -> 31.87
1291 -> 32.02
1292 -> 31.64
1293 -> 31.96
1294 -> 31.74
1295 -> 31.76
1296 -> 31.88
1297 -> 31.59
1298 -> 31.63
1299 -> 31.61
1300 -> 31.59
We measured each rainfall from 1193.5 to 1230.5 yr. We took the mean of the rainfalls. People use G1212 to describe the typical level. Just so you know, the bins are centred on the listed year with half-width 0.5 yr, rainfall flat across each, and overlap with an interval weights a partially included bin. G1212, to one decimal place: 31.6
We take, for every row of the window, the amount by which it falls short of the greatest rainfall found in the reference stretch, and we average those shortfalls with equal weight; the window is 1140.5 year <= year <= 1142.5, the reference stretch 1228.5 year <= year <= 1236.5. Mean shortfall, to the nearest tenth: 1.2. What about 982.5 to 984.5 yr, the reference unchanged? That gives 2.6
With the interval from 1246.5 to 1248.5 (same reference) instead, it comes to 0.0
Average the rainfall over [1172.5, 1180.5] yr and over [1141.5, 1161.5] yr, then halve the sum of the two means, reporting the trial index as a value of 29.3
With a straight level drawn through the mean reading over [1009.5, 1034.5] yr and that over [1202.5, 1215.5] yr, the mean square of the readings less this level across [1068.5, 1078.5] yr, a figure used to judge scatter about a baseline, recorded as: 0.31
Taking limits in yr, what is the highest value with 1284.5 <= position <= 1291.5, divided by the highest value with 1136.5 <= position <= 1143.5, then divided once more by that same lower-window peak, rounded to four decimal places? 0.0327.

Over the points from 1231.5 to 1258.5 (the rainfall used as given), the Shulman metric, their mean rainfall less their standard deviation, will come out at 32.0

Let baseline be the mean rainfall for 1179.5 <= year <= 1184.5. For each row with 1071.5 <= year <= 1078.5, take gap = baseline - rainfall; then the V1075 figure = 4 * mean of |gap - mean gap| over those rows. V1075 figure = 0.65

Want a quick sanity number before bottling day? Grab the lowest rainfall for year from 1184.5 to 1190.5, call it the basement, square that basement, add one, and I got 983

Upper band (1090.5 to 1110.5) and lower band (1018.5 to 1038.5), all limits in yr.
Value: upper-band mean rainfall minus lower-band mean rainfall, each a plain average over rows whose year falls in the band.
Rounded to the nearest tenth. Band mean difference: 0.8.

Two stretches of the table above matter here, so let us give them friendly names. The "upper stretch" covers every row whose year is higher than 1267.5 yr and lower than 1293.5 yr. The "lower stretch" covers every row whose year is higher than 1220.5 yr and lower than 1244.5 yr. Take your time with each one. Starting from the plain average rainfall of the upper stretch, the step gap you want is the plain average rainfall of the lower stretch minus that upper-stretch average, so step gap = -0.1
